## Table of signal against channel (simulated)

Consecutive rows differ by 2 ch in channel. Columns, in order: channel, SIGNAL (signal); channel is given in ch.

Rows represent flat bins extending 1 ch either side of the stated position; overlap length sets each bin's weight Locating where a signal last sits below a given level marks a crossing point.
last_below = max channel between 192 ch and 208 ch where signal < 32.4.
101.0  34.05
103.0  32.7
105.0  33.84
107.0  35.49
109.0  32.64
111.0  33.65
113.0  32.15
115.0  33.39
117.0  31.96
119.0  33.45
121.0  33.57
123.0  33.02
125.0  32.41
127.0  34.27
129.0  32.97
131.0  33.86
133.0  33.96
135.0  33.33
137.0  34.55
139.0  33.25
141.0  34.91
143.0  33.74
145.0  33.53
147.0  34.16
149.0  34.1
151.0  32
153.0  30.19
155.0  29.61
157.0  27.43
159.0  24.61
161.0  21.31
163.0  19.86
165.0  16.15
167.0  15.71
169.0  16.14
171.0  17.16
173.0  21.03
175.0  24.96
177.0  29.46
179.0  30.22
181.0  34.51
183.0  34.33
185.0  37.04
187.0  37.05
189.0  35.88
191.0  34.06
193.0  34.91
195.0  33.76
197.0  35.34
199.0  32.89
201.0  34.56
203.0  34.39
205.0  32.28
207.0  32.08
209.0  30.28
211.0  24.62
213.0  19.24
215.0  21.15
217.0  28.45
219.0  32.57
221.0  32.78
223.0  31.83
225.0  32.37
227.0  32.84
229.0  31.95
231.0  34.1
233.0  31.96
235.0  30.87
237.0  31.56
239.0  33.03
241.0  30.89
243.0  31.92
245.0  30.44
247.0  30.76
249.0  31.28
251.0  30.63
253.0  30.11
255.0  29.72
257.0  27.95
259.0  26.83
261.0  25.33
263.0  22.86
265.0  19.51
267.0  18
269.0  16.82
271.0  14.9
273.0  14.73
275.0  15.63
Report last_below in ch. 207.0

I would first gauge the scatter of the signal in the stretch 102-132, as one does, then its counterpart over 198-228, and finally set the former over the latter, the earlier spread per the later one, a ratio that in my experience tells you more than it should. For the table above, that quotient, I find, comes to 0.19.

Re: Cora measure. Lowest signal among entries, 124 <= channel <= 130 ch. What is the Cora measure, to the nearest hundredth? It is 32.41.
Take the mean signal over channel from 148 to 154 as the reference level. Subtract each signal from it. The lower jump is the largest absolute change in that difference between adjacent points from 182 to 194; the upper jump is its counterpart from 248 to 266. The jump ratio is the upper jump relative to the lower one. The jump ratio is 1.2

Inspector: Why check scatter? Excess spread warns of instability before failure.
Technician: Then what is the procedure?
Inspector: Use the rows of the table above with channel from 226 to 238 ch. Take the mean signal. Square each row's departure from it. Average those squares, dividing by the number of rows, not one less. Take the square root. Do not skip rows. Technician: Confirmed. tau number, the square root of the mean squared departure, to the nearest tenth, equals 1.0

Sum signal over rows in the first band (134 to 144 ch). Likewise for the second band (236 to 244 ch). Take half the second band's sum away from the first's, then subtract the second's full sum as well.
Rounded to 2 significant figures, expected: -21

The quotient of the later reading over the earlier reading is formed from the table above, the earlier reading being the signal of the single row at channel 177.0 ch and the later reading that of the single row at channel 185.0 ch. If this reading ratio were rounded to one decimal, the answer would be 1.3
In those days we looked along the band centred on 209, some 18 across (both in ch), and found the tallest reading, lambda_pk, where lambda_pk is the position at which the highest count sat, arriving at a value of 201.0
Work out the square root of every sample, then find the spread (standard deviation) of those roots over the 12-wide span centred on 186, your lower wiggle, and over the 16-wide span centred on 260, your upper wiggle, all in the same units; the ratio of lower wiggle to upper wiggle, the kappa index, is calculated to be 0.2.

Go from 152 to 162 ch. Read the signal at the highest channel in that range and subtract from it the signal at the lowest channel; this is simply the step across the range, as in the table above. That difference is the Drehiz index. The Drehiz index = -8.9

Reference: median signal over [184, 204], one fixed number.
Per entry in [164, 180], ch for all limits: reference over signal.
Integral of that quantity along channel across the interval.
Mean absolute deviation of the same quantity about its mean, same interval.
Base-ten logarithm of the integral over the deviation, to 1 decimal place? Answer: 1.8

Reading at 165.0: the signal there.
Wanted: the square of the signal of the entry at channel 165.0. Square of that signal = 261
